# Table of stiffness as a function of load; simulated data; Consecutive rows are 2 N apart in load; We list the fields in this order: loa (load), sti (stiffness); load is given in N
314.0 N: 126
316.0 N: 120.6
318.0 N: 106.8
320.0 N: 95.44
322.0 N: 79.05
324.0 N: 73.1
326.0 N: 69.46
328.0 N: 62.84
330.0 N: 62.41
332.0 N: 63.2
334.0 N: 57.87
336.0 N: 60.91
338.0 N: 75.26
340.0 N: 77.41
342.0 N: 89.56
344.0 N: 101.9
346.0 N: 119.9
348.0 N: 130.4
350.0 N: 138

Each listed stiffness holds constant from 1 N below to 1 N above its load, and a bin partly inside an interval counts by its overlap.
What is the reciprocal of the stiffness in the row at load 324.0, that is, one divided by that 0.014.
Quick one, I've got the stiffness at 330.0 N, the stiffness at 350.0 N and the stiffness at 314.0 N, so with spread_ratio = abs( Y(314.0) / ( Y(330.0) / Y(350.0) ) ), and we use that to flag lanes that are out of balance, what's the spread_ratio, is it 279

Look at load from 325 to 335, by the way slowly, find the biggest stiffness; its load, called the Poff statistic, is 326.0 N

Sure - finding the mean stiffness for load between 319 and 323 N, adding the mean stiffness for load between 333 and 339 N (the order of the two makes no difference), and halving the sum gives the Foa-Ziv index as 76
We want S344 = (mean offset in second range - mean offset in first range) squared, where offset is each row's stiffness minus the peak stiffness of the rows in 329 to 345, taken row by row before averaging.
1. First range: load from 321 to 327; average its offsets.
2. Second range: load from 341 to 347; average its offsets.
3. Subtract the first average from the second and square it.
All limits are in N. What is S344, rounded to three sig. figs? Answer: 895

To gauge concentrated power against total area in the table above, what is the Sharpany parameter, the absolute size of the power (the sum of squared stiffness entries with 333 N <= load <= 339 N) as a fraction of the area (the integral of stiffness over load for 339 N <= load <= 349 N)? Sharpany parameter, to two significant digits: 12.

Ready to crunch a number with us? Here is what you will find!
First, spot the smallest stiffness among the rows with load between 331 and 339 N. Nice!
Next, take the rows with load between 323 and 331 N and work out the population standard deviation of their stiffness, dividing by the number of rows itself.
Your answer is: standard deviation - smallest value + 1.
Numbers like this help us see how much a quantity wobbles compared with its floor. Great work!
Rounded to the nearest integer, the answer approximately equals -52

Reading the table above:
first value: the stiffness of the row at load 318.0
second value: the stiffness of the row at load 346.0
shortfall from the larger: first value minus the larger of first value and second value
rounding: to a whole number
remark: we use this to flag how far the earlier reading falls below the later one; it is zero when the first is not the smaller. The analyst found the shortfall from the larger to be -13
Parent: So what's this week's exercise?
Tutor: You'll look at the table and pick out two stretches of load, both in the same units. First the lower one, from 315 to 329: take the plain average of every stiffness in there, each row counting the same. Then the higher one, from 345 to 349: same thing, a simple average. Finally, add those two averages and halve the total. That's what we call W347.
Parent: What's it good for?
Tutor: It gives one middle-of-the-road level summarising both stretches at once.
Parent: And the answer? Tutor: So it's 106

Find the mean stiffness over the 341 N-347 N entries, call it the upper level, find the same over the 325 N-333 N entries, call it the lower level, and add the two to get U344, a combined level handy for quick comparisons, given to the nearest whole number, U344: 168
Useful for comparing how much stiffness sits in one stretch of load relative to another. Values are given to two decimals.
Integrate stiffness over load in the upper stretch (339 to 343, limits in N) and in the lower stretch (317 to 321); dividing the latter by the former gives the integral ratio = 1.21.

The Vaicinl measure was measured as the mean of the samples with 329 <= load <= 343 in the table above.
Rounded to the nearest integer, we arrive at 70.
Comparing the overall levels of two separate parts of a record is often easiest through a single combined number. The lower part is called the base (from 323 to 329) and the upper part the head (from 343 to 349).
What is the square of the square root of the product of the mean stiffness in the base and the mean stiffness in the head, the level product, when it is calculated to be 8038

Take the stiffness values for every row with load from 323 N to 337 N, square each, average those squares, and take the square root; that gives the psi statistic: 64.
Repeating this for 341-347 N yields 105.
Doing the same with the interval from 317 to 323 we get 94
